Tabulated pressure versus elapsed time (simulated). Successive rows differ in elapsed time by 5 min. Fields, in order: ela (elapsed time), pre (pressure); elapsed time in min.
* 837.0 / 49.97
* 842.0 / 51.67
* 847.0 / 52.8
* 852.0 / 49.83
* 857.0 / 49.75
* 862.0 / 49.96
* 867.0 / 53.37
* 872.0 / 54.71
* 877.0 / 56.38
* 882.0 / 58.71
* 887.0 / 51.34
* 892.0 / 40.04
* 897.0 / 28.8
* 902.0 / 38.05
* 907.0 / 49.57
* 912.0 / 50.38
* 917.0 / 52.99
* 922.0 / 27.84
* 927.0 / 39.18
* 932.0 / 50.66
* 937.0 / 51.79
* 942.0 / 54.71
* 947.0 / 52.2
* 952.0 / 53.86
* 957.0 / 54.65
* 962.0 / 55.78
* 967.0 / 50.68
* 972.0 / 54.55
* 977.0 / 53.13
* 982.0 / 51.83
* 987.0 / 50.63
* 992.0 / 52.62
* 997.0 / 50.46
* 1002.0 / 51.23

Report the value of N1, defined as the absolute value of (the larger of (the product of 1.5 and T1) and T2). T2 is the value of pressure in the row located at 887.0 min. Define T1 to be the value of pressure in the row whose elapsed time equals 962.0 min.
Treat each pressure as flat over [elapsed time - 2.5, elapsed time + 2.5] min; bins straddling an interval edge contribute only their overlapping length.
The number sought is 84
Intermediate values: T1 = 55.78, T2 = 51.34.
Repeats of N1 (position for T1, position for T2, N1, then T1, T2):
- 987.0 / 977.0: 76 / 50.63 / 53.13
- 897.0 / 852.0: 50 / 28.8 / 49.83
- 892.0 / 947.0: 60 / 40.04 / 52.2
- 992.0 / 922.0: 79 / 52.62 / 27.84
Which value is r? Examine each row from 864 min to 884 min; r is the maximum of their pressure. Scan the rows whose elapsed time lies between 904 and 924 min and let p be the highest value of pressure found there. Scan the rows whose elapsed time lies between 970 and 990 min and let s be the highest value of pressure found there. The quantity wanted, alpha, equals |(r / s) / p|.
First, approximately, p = 52.99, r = 58.71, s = 54.55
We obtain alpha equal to 0.0203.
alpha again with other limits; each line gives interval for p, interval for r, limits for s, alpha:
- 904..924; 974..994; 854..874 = 0.0183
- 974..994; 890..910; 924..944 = 0.0171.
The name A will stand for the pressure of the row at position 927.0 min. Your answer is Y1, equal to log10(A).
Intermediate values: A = 39.18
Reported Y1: 1.59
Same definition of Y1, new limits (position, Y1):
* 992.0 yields 1.72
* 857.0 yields 1.70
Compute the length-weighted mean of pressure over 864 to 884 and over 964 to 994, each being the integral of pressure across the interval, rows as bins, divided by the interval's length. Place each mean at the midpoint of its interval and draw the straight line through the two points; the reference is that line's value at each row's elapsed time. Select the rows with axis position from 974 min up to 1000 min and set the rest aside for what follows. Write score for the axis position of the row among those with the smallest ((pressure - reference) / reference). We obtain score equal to 987.0 min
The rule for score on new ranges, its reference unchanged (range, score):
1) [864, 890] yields 887.0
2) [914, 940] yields 922.0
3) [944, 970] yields 967.0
